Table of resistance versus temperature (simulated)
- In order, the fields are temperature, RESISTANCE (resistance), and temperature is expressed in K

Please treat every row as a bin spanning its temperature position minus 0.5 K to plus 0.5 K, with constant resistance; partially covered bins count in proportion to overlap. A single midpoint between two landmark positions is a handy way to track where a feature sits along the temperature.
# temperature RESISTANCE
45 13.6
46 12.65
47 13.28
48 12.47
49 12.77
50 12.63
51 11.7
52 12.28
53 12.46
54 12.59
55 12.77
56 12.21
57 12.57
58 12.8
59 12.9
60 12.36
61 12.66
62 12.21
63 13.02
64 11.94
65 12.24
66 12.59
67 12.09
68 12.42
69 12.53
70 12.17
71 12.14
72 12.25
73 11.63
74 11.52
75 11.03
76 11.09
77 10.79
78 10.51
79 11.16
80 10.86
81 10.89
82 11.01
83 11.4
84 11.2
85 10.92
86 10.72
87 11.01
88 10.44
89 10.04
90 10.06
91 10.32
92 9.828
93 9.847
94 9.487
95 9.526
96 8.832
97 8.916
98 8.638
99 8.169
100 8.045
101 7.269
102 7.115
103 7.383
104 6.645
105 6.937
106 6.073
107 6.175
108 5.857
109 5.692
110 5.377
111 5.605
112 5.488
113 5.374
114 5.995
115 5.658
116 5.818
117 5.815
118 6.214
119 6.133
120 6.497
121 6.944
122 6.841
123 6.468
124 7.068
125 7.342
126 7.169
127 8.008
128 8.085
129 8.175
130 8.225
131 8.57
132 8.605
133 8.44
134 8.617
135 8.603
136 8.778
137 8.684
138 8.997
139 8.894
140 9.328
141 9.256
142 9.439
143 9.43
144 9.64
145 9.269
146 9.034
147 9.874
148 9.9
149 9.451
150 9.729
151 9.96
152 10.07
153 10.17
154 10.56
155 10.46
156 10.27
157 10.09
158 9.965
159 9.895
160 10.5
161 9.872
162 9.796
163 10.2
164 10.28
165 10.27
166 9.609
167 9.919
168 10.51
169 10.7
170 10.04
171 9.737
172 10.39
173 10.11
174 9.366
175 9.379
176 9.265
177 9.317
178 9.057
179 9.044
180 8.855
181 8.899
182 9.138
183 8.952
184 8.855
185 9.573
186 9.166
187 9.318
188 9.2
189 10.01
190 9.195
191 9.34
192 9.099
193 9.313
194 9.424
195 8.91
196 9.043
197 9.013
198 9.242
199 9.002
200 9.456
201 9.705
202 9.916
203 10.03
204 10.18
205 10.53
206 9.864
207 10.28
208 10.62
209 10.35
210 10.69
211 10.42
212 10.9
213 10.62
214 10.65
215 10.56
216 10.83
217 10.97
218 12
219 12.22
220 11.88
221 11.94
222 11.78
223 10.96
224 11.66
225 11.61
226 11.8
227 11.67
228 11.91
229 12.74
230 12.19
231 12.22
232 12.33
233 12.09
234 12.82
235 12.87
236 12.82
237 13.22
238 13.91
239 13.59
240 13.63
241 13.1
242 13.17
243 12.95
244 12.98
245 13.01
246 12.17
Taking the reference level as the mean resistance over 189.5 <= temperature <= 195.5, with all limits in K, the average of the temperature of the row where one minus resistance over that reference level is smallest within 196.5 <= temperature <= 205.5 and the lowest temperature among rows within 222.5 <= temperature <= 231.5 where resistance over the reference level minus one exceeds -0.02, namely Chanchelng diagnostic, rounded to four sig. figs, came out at 214.0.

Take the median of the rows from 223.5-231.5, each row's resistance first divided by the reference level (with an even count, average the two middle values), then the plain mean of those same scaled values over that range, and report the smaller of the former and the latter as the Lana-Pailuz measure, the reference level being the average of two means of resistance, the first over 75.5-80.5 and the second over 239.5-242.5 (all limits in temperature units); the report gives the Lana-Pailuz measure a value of 1.0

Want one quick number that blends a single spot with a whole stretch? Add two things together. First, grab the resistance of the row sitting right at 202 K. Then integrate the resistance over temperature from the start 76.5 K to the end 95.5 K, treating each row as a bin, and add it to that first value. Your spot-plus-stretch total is 210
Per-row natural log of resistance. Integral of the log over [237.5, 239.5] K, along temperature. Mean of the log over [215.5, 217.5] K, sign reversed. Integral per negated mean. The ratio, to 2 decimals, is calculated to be -2.19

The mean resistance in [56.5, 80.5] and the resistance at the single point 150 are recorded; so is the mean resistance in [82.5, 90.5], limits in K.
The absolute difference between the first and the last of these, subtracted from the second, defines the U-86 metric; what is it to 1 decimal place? 8.5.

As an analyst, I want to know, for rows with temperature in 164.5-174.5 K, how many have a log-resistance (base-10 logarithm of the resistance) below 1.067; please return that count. 10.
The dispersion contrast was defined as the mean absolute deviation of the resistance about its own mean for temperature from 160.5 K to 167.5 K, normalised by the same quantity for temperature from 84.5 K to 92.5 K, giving 0.6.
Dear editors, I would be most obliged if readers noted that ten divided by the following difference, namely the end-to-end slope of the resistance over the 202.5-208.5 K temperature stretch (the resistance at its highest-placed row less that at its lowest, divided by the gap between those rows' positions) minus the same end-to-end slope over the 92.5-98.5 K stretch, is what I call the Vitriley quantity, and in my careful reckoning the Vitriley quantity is 28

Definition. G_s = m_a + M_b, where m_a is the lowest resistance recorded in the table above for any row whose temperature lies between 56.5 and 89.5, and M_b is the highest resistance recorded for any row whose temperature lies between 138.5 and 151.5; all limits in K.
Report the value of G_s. 20.0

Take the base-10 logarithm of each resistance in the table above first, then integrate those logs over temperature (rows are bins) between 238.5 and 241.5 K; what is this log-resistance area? 3.38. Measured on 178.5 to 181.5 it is 2.85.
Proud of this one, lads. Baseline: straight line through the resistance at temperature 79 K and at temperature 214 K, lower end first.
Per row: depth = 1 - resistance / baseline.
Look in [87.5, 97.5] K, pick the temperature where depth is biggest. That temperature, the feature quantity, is 96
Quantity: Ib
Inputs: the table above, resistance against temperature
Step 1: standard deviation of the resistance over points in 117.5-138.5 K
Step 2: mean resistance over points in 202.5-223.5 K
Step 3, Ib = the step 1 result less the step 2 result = -9.9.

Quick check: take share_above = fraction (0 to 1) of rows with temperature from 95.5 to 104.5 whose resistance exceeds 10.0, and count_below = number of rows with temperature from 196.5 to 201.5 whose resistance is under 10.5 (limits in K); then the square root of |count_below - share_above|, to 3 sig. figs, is 2.24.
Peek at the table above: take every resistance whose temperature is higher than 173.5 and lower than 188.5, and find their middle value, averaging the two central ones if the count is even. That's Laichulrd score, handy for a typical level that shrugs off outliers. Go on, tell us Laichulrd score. 9.2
